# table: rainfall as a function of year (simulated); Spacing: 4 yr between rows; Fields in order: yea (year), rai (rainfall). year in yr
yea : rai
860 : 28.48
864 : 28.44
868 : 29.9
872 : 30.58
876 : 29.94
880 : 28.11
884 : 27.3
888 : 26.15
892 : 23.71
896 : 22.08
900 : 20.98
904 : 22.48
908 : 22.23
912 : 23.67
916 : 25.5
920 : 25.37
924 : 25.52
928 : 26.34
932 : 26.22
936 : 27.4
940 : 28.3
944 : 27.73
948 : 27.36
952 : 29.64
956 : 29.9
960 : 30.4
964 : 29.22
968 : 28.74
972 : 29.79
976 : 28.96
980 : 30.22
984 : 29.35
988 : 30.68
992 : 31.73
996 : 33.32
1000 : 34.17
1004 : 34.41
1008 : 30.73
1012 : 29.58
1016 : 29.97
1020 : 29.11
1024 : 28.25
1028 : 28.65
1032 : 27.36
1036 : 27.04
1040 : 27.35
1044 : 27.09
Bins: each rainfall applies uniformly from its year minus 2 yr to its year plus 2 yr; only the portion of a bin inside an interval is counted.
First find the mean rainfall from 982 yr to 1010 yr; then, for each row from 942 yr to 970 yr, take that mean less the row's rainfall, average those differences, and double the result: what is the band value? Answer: 6.1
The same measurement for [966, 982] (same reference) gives 5.3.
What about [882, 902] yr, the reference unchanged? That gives 16.0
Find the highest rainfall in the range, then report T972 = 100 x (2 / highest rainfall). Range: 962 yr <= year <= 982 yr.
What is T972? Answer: 6.62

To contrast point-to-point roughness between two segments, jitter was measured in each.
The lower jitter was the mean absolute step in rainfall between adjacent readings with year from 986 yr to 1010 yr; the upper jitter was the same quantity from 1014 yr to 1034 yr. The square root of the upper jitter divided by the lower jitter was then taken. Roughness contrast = 0.76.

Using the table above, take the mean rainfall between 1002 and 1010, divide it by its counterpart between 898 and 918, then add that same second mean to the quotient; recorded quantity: 24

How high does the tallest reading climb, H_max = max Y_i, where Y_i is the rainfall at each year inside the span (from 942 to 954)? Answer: 29.64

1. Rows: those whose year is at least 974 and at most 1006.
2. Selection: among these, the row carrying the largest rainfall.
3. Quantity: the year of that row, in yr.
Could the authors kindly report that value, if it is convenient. 1004 yr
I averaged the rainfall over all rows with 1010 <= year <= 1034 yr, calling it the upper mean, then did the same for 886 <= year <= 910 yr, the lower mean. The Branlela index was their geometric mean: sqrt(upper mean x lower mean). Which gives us 25.7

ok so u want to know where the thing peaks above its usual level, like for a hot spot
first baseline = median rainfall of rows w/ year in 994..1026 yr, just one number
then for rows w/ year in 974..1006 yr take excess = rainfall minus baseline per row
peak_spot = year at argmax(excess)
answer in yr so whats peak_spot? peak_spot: 1004 yr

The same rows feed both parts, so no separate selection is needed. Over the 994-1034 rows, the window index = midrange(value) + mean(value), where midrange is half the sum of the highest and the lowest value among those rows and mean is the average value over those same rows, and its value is 61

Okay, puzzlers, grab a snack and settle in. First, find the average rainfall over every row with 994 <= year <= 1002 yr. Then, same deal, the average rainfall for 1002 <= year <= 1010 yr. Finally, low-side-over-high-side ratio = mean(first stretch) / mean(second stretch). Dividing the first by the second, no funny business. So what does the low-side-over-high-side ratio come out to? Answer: 1.04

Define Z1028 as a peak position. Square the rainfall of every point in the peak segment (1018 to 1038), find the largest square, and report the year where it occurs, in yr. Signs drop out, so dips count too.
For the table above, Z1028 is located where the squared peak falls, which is 1020 yr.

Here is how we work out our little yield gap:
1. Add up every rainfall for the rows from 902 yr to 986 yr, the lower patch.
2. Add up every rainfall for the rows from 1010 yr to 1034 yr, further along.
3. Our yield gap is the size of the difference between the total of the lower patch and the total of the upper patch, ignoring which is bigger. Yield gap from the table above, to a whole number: 401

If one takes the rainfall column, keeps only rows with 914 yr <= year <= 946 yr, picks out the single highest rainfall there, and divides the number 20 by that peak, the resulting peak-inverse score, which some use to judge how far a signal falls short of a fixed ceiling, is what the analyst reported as 0.707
